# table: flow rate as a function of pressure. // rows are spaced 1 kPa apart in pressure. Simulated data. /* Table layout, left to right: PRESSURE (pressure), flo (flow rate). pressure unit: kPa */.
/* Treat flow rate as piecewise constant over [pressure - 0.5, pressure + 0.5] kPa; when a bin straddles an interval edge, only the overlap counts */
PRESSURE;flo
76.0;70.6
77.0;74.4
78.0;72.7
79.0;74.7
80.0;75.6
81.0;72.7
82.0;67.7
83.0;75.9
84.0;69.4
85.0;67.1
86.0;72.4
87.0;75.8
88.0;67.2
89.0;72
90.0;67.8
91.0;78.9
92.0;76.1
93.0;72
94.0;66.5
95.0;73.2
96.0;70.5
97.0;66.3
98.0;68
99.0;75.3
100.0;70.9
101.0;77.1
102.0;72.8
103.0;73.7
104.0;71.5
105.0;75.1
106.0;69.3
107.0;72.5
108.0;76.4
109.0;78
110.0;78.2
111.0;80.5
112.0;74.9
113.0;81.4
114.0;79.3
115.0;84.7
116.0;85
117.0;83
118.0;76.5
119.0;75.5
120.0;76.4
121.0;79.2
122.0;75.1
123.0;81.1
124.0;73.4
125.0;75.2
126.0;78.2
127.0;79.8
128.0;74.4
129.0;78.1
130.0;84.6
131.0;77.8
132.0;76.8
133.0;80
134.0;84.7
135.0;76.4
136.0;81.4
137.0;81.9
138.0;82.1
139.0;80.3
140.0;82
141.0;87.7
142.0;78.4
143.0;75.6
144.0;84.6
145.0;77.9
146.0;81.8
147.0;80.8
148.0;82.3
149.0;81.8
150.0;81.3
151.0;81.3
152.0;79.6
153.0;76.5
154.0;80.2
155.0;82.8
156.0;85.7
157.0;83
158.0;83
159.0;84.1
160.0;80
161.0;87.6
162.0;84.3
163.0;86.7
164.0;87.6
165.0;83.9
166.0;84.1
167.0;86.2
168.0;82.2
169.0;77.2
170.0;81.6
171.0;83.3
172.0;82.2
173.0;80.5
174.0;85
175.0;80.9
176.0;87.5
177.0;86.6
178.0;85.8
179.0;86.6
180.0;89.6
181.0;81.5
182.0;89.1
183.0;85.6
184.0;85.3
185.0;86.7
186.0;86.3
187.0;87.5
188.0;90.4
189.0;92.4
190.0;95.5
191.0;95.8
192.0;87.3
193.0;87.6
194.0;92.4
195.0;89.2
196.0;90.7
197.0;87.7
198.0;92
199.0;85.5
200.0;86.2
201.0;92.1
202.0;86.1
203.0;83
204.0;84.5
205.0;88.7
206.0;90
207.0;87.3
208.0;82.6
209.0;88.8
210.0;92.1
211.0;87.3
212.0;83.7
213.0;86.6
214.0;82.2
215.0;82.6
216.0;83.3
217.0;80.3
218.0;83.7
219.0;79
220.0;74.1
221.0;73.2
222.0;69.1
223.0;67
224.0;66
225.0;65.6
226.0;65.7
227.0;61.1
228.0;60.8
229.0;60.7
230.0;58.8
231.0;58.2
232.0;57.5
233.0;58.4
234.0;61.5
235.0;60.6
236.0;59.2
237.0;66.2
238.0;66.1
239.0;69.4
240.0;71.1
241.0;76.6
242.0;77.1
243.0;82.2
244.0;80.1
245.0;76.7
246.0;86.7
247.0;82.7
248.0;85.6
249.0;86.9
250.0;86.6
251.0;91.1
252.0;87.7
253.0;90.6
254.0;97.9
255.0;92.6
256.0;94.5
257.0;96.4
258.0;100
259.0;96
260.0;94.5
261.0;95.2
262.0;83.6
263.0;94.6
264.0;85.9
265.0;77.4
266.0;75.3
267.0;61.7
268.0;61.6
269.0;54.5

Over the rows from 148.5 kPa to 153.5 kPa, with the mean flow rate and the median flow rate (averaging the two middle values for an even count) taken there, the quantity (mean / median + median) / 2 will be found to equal 41.1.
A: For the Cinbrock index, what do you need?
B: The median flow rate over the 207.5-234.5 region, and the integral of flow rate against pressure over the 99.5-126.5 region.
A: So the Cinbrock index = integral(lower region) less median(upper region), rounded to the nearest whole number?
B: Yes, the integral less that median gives 2002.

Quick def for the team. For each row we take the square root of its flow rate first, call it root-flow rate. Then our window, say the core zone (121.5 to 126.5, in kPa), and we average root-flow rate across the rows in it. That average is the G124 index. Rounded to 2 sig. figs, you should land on 8.8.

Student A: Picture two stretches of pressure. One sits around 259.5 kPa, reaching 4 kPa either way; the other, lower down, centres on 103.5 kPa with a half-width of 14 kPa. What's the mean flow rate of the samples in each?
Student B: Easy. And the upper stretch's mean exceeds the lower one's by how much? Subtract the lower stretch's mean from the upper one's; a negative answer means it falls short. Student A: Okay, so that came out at 19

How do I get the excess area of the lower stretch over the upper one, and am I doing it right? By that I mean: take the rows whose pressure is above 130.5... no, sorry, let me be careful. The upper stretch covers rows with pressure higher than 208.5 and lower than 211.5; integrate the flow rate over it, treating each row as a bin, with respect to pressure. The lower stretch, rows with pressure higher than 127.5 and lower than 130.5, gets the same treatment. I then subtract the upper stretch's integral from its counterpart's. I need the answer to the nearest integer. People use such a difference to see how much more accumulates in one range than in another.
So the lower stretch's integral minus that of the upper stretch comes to -31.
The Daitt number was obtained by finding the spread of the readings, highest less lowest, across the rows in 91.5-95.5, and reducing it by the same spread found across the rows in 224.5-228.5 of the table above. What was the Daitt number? 4.7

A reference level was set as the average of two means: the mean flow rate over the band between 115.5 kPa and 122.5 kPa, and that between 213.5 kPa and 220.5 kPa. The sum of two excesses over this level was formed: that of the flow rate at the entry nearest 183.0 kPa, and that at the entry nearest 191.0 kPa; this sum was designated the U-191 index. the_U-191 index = 22.0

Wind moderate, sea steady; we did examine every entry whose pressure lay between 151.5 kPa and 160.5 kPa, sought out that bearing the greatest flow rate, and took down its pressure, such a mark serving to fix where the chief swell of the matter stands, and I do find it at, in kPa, 156.0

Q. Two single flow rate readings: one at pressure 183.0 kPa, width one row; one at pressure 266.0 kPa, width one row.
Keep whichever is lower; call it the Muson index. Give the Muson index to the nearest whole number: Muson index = 75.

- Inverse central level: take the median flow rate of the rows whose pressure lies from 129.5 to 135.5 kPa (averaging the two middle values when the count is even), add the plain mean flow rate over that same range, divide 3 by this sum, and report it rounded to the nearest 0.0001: 0.0189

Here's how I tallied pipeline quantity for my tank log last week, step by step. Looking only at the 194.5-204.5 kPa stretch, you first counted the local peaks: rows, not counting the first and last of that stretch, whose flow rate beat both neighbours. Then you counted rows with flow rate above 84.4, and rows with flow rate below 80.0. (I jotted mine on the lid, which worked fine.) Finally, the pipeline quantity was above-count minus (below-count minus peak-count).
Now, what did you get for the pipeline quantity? 12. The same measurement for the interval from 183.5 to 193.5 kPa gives 12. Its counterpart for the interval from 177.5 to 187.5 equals 12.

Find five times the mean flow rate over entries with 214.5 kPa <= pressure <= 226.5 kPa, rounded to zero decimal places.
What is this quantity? 371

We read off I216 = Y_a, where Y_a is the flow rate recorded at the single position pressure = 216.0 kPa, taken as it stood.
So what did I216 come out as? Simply 83.3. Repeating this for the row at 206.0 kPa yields 90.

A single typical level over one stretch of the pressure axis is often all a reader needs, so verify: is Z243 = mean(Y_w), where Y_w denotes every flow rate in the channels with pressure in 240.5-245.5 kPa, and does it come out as 79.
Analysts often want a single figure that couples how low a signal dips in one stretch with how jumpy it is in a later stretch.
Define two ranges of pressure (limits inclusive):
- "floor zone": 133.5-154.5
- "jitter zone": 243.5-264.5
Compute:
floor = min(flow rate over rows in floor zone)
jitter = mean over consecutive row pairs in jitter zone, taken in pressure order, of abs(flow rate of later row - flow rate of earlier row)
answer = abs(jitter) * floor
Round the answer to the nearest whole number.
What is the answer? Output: 341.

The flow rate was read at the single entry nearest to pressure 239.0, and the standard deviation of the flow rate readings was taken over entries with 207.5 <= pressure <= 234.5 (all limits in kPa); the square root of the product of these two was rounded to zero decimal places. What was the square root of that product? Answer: 28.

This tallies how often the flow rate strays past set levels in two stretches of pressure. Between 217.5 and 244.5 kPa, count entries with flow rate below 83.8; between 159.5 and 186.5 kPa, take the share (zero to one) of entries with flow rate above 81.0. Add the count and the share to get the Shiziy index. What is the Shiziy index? 28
